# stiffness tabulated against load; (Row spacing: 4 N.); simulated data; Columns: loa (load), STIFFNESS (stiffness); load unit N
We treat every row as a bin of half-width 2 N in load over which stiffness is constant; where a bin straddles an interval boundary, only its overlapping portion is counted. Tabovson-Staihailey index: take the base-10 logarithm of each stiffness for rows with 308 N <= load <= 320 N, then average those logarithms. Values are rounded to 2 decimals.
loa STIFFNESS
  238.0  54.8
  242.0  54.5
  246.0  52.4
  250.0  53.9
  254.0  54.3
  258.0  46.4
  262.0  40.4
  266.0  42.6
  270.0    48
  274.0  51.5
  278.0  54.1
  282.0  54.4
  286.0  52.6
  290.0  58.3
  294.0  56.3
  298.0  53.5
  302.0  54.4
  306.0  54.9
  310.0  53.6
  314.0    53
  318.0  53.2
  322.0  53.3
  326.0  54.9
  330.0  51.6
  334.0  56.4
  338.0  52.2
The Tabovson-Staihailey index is 1.73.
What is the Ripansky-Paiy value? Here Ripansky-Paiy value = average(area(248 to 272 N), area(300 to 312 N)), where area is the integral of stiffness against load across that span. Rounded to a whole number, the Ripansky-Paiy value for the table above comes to 897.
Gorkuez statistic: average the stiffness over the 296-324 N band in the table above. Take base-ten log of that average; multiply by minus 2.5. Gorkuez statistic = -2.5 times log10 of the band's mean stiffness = -4.32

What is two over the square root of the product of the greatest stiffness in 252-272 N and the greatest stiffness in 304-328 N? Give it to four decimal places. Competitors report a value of 0.0366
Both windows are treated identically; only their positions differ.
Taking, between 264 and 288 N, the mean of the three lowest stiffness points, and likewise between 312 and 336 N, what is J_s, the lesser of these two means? 47.4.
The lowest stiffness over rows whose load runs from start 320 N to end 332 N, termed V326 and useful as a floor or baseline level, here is 51.6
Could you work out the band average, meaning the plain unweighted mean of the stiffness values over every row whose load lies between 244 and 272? 48.3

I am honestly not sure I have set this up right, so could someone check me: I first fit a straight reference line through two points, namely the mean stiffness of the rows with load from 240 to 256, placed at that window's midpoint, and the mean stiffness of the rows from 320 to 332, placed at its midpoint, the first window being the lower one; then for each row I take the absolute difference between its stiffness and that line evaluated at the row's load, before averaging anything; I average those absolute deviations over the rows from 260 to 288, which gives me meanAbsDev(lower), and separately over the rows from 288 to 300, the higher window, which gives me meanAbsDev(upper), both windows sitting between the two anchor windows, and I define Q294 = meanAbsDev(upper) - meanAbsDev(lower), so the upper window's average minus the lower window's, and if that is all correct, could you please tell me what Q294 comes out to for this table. -2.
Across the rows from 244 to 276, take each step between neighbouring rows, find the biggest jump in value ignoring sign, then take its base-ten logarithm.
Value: 0.9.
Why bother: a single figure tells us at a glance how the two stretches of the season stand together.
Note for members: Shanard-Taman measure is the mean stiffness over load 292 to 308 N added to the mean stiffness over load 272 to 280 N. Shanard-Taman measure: 108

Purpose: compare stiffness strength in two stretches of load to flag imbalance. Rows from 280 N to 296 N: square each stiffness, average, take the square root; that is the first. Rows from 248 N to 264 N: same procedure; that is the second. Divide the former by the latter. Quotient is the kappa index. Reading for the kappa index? 1.13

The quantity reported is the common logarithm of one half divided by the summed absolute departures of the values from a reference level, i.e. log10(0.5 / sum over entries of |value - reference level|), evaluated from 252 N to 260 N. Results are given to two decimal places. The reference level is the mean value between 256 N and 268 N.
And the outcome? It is -1.46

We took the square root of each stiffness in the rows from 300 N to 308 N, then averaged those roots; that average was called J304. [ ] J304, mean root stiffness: 7.39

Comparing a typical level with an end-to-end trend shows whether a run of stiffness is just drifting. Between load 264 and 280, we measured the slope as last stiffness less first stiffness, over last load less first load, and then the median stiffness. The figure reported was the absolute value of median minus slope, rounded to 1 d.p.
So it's 48.8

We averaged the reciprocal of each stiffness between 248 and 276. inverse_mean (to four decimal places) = 0.0210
